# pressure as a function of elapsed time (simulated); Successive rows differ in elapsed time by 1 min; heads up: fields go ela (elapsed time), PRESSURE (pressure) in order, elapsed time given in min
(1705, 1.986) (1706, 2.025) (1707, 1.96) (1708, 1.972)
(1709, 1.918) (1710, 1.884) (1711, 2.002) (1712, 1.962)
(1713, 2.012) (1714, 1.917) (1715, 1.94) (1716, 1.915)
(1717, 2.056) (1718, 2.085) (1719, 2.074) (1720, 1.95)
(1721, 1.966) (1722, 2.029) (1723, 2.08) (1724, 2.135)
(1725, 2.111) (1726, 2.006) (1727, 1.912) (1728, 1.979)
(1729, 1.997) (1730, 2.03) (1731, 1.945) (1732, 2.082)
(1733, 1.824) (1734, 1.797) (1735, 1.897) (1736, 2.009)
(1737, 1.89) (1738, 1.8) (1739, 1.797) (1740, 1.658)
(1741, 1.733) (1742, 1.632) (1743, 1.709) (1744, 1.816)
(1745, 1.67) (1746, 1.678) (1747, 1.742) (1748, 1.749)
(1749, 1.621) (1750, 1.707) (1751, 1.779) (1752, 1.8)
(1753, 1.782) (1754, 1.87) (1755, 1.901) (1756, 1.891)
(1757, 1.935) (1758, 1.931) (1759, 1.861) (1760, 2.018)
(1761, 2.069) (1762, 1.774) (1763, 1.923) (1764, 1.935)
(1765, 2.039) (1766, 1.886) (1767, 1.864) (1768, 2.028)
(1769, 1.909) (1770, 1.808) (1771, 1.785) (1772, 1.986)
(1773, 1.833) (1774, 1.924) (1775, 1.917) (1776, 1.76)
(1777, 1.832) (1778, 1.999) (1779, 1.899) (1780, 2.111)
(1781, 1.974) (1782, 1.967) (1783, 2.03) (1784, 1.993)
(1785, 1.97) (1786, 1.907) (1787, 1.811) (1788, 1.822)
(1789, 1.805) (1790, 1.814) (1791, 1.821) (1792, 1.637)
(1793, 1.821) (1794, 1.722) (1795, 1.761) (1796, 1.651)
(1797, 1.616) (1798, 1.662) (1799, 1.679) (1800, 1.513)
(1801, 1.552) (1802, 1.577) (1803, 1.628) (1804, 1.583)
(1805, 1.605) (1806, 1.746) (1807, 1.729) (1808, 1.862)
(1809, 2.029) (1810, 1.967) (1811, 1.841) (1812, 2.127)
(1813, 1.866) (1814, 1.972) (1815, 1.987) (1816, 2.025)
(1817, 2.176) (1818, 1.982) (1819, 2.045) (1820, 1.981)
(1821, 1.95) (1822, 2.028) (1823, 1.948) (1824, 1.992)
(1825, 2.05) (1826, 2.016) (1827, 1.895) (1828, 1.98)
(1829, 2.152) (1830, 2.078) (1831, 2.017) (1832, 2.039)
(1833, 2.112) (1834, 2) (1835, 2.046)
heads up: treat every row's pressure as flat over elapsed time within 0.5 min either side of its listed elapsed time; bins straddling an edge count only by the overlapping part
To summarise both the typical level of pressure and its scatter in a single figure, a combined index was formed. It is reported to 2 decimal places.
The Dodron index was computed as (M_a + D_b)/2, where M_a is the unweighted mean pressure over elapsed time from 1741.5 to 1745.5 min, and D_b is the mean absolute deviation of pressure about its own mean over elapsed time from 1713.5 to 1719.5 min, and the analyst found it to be 0.89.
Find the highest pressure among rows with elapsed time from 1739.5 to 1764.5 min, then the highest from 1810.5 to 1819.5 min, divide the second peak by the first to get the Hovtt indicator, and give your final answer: 1.05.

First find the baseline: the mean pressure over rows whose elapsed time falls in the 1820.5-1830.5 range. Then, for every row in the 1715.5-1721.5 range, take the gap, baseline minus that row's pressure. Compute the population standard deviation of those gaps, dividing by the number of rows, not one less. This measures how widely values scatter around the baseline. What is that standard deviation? 0.066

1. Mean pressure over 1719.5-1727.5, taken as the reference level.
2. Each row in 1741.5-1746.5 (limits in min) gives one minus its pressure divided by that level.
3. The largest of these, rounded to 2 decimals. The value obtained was 0.19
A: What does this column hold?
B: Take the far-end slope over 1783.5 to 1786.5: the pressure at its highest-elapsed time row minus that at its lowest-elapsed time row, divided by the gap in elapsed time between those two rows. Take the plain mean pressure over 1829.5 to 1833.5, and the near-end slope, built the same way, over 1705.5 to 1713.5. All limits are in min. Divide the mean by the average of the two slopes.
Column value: -92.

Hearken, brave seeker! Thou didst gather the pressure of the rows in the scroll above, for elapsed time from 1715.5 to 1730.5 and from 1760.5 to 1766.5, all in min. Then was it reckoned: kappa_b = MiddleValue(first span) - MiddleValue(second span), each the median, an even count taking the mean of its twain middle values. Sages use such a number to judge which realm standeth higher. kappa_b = 0.10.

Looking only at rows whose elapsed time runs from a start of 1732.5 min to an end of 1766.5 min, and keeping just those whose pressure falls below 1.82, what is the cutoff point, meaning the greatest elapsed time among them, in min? 1762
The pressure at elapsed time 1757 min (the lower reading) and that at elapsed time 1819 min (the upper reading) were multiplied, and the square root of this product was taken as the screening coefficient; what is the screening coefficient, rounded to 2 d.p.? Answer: 1.99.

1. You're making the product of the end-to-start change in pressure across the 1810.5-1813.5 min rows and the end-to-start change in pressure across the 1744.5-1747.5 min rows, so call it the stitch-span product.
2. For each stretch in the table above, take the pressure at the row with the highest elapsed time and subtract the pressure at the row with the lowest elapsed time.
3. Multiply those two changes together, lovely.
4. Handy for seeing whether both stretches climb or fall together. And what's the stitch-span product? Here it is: 0.0018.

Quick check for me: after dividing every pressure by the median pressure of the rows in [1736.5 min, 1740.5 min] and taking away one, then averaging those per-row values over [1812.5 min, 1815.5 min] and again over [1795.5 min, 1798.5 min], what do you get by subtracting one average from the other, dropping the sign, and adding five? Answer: 5.17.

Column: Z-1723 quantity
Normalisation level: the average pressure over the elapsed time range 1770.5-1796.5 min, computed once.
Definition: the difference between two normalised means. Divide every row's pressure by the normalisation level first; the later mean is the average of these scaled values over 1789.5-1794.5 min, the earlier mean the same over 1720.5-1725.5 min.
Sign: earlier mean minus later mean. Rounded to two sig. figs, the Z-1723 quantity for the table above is 0.16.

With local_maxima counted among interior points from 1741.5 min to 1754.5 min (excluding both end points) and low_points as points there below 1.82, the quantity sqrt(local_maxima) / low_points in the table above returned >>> 0.14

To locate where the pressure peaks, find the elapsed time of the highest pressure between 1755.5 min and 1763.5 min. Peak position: 1761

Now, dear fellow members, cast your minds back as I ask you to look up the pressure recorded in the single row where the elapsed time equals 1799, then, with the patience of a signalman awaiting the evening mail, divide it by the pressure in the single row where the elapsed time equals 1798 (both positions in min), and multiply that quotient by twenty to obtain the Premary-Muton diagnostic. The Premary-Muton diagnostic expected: 20.2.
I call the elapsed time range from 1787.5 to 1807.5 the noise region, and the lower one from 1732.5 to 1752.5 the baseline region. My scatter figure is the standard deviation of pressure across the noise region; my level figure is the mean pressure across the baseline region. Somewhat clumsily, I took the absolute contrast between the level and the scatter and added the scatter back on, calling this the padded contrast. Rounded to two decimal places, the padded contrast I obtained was 1.77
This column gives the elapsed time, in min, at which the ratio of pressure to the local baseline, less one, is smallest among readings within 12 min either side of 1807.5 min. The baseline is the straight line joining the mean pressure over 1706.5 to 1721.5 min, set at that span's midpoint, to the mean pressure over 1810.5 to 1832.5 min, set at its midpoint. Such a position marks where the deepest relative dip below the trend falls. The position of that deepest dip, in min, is 1800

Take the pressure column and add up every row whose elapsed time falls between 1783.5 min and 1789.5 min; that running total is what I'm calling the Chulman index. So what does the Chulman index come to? 11.3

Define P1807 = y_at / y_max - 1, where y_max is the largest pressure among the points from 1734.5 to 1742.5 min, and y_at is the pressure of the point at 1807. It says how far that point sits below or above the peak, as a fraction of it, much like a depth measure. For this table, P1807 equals -0.14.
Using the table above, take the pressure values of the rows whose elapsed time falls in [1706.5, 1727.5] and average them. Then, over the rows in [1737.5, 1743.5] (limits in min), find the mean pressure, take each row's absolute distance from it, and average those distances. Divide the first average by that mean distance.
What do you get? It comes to 36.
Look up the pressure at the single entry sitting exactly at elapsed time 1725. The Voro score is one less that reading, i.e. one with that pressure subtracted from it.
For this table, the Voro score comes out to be -1.11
